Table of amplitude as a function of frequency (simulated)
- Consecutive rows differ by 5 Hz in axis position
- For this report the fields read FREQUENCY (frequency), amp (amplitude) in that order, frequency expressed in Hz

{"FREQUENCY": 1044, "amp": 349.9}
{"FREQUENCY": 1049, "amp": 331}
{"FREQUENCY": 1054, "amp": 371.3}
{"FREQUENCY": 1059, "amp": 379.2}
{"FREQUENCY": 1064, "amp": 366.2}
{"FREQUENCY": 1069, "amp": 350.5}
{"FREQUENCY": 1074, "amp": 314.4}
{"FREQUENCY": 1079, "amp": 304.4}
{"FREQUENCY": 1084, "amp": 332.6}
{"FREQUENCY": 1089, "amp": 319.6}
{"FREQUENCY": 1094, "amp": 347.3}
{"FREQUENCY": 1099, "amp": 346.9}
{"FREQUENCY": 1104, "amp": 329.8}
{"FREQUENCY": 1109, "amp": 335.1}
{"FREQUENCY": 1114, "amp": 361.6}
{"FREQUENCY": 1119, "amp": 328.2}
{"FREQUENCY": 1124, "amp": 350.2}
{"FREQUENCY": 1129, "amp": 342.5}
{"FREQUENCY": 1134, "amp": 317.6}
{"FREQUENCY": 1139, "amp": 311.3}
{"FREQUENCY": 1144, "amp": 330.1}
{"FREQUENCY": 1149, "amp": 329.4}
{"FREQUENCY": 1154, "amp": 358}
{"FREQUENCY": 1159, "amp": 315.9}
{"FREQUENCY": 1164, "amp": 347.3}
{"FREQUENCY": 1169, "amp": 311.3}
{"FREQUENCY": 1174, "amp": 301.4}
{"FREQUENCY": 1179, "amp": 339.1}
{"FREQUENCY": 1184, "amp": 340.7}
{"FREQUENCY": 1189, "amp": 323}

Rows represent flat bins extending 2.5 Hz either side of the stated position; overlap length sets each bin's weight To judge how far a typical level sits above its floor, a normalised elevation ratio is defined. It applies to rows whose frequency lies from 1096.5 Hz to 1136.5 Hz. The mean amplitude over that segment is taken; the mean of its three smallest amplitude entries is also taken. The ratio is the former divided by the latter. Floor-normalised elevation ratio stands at 1.04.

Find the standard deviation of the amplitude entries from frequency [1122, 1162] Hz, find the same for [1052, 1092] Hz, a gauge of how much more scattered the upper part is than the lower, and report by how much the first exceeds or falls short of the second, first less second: -11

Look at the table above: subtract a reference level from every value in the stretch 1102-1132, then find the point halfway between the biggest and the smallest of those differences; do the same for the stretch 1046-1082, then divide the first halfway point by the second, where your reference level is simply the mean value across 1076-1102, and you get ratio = 1.3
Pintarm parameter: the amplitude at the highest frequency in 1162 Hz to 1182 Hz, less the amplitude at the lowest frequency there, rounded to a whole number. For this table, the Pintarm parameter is -8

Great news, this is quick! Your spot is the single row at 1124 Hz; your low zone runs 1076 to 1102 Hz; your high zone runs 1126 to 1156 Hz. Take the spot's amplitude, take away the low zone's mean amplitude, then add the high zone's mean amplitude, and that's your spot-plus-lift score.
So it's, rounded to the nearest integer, 352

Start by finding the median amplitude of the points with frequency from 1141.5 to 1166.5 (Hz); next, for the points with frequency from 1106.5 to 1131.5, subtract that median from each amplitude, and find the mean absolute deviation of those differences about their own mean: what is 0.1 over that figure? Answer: 0.010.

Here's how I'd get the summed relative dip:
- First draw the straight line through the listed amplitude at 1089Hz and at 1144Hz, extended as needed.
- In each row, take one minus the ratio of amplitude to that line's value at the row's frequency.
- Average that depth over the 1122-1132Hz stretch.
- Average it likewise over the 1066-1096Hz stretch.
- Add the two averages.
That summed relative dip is -0.09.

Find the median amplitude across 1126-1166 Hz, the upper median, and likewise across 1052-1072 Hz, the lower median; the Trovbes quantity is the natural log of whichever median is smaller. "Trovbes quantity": 5.80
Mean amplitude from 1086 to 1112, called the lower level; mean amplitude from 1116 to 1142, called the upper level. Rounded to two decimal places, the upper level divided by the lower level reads 0.98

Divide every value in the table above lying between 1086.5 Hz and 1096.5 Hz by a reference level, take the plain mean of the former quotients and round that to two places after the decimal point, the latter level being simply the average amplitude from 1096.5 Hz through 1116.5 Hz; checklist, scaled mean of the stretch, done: 0.97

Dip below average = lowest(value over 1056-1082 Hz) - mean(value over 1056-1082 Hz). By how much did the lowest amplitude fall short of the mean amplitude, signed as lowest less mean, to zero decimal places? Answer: -39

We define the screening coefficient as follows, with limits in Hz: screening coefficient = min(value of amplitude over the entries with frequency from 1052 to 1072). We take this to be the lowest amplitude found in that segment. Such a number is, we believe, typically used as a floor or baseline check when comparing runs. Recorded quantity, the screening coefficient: 350.5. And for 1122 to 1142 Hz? 311.3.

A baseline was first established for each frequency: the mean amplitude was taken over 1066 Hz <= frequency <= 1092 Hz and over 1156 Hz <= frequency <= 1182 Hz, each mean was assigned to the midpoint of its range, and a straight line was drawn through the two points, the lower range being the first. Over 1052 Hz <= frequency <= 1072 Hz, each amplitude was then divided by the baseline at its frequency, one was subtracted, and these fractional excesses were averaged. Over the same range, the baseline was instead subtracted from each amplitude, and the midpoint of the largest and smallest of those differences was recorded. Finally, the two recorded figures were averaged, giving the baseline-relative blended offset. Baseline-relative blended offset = 20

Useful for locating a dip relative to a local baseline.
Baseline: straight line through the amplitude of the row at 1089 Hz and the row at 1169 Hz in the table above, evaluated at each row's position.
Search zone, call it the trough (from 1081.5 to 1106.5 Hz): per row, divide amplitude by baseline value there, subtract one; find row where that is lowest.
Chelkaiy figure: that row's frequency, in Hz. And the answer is 1089 Hz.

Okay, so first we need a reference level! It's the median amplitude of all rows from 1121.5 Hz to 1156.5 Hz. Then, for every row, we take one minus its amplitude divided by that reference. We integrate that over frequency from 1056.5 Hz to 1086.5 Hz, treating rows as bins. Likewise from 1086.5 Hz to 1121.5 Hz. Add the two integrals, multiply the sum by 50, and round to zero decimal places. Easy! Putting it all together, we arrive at -94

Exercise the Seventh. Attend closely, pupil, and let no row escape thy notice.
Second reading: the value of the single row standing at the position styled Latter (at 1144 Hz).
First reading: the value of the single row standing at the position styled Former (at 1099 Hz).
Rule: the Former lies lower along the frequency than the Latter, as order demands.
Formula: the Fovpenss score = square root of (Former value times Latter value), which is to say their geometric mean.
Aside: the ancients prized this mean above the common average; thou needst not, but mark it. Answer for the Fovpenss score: 338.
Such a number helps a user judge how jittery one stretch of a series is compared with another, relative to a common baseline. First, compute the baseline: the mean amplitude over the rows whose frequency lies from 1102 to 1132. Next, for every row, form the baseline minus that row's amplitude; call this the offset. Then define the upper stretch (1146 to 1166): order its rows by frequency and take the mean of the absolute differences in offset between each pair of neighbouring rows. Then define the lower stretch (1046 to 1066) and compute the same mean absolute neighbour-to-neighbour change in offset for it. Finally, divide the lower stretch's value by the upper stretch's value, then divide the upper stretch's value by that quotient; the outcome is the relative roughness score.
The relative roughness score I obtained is 57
